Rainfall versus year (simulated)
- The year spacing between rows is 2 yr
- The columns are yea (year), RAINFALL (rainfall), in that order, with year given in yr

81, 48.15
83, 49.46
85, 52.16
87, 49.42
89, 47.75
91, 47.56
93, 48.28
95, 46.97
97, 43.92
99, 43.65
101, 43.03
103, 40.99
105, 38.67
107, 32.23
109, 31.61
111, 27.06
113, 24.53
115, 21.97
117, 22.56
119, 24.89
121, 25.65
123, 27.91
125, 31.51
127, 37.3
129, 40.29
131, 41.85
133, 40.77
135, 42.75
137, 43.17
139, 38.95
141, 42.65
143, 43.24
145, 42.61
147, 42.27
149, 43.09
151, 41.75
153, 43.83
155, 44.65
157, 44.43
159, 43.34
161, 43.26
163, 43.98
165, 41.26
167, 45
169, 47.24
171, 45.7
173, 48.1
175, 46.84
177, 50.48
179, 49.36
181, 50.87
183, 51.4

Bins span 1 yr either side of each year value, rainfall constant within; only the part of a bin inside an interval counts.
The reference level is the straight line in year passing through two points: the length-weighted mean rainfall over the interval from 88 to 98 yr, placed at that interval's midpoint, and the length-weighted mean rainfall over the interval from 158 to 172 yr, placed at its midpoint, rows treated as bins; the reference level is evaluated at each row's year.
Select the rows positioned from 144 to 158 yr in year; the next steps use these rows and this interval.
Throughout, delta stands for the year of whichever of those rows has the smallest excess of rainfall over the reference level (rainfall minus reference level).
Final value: 151 yr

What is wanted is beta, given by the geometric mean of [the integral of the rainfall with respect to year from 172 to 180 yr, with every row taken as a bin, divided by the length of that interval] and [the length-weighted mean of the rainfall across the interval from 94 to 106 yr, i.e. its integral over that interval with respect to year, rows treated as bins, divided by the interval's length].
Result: 45.7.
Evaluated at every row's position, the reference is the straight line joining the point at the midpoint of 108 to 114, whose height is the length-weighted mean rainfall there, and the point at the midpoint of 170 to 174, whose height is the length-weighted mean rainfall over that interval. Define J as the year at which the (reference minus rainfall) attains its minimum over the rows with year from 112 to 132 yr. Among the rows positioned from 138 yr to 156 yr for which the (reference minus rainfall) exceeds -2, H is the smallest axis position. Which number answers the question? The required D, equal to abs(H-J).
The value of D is 20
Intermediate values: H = 151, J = 131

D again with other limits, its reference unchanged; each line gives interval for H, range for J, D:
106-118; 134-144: 24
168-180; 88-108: 80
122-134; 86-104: 36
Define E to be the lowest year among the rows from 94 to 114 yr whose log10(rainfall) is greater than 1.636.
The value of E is 95 yr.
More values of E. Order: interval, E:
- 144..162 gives 153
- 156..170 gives 157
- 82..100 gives 83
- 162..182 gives 163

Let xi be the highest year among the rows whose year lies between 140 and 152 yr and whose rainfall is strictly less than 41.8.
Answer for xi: 151 yr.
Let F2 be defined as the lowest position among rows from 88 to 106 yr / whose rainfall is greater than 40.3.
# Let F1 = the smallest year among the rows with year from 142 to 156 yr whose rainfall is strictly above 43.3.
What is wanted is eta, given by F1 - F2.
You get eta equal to 64 yr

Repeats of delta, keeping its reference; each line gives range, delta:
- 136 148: 139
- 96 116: 115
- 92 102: 101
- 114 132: 115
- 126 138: 127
